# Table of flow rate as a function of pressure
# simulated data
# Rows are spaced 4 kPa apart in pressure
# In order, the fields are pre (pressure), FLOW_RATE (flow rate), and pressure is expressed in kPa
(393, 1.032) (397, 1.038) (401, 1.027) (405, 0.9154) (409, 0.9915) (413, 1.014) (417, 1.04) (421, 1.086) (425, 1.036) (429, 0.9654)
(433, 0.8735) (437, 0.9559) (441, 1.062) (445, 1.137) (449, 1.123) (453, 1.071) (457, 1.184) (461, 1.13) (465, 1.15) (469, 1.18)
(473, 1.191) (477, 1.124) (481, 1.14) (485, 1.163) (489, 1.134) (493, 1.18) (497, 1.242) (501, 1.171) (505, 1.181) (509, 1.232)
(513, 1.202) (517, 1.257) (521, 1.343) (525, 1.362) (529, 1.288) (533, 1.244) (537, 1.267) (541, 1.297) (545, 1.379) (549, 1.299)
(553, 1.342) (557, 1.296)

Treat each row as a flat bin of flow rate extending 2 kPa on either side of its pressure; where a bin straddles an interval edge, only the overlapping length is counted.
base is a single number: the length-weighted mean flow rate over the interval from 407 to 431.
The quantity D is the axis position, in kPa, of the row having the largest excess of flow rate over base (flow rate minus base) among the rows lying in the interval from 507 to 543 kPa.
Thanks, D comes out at 525 kPa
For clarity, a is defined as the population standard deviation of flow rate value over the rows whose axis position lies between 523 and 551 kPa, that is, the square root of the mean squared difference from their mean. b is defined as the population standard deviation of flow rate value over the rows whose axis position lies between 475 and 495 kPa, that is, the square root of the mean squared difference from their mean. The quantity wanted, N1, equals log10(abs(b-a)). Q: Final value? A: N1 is -1.61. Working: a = 0.045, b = 0.020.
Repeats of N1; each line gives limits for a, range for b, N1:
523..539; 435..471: -1.64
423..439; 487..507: -1.64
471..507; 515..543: -2.15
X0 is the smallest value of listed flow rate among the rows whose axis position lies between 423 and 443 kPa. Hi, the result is 0.8735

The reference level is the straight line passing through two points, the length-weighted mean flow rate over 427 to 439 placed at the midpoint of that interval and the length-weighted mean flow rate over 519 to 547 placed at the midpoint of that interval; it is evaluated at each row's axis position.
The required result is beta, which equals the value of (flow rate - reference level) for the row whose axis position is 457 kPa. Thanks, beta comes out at 0.161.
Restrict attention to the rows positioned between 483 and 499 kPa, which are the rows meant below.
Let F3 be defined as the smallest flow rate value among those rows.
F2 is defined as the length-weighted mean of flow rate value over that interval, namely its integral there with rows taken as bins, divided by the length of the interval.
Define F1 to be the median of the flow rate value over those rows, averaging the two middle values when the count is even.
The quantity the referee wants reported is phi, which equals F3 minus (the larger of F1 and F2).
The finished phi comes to -0.046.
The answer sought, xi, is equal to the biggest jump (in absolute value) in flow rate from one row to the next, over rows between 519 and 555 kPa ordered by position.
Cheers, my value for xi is 0.08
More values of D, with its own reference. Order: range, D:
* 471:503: 497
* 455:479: 473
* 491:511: 497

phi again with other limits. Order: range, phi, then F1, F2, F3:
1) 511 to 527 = -0.098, 1.30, 1.29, 1.202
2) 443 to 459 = -0.059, 1.13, 1.13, 1.071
